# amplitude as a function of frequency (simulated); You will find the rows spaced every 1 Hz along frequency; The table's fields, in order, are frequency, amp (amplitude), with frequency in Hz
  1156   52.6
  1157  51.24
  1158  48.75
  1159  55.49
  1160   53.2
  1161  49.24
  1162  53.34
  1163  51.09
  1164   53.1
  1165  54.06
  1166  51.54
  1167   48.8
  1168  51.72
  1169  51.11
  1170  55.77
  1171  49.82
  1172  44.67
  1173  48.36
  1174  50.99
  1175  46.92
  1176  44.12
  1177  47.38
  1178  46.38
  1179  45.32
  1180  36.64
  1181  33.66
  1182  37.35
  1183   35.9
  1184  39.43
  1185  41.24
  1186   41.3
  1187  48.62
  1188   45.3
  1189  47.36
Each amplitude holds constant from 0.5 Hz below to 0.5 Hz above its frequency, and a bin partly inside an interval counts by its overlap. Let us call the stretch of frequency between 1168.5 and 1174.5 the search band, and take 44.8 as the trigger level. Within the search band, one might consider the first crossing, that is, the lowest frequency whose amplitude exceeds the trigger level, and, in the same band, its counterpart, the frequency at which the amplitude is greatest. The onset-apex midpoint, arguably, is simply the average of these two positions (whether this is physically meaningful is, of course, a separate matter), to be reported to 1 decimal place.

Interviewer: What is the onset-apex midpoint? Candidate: 1169.5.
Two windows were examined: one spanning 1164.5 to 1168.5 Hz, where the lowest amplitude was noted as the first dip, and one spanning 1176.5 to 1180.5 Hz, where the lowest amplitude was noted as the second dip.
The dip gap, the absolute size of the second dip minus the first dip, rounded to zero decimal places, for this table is 12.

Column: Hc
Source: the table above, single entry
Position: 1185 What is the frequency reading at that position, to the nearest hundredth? 41.24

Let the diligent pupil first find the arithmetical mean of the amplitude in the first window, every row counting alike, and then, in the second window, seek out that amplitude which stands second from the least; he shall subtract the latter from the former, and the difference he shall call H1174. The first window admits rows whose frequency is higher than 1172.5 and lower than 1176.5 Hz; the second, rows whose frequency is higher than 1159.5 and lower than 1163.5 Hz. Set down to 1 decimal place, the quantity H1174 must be -3.5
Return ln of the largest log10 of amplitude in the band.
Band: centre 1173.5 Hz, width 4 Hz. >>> 0.535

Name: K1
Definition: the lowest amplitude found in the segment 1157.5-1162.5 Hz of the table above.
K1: 48.75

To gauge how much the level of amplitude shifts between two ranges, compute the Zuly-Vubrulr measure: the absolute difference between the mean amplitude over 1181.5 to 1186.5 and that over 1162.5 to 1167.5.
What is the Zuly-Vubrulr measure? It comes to 13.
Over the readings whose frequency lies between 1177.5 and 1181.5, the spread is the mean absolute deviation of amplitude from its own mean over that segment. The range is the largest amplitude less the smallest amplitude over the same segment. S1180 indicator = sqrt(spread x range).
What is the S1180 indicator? 8.2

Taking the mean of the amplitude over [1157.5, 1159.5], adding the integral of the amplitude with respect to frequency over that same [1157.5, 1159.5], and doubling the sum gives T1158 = 313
